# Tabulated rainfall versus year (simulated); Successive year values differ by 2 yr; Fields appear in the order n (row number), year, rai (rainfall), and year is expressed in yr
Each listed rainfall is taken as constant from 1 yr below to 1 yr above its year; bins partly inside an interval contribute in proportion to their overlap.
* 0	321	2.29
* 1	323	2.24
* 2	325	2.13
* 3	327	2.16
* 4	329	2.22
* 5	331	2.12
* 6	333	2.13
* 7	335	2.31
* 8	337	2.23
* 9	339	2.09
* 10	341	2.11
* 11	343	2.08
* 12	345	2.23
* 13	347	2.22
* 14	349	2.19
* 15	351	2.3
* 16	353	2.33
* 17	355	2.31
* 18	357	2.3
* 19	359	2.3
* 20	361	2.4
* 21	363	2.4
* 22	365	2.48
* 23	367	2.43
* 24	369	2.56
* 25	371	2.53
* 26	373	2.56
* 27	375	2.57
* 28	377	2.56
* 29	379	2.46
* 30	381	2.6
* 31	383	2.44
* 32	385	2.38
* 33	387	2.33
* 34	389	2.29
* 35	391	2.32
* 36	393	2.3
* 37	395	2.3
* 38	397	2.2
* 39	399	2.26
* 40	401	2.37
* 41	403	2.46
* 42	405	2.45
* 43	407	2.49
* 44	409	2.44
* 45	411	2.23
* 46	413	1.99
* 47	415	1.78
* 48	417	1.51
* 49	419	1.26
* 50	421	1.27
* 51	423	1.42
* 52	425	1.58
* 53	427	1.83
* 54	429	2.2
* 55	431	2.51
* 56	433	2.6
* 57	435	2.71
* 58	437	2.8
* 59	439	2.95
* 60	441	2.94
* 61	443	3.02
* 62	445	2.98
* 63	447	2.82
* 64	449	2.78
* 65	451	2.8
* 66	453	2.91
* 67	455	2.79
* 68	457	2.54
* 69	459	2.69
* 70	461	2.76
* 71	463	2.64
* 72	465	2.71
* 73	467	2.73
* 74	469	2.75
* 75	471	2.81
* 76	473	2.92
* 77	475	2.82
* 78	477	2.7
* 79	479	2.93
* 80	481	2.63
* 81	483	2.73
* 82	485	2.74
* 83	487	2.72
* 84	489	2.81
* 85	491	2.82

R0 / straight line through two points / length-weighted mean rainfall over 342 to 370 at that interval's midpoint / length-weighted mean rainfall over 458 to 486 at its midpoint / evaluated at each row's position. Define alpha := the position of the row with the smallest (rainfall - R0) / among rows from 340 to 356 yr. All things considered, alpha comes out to 343 yr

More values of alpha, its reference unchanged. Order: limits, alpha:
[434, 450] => 435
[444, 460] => 457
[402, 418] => 417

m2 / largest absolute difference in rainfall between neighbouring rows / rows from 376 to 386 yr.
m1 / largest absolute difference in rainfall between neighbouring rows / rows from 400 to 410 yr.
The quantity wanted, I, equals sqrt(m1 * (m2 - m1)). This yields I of 0.079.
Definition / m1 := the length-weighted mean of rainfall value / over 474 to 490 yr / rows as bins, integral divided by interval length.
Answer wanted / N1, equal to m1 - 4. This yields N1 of -1.2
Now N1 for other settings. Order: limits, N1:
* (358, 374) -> -1.5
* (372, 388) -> -1.5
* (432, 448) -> -1.1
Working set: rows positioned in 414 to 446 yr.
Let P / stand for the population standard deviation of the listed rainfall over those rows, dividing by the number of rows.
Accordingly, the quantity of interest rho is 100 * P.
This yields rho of 65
